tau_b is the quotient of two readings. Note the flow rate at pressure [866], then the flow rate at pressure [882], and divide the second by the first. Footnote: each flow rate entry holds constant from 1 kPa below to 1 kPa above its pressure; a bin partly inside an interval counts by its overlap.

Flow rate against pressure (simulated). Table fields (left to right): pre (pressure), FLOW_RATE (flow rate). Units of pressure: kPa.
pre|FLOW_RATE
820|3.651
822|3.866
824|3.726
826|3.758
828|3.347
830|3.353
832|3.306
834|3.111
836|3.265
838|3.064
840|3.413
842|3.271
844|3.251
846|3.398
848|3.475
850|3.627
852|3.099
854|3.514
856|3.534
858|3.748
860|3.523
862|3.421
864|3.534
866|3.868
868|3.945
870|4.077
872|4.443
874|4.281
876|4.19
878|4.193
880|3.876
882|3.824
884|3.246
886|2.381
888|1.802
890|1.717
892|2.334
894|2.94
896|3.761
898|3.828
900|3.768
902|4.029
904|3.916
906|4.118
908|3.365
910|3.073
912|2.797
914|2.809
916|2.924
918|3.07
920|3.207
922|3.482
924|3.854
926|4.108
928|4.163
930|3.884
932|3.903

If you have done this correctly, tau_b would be 0.99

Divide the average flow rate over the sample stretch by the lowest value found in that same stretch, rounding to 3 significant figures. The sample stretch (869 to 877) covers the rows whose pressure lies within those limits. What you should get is 1.04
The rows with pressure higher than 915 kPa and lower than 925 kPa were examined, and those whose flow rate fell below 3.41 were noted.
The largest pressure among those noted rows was 920 kPa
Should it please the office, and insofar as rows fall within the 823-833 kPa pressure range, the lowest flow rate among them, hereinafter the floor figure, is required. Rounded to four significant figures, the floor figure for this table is 3.306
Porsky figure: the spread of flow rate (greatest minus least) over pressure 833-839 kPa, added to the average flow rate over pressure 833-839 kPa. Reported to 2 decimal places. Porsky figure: 3.35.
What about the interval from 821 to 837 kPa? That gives 4.22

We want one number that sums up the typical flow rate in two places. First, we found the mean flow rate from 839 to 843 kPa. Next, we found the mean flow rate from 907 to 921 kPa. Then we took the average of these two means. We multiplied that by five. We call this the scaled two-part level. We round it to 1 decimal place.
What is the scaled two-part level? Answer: 15.9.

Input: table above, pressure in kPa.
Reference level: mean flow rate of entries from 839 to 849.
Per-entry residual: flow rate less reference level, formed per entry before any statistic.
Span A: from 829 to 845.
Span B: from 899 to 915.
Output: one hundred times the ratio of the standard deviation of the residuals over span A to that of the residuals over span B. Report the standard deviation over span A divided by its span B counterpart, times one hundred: 21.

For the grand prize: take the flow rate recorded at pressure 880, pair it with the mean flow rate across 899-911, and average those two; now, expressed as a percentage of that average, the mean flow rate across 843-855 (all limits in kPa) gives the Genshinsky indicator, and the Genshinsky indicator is 89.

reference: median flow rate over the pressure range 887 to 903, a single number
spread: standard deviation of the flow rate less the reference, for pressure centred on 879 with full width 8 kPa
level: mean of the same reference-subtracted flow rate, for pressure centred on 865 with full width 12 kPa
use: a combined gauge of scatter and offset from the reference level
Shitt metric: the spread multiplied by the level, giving 0.1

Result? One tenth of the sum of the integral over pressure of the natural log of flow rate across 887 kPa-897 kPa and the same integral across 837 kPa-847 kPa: 2.1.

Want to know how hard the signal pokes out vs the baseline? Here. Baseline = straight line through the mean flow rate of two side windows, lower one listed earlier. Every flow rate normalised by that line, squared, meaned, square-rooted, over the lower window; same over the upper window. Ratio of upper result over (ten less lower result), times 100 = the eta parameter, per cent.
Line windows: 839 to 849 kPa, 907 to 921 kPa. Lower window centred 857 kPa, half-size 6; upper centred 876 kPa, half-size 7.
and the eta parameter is 14.4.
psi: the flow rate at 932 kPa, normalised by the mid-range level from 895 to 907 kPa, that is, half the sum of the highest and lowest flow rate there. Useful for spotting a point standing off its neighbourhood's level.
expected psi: 0.99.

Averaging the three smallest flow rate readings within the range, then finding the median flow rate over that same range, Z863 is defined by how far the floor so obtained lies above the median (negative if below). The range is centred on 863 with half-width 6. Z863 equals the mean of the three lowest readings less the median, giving -0.15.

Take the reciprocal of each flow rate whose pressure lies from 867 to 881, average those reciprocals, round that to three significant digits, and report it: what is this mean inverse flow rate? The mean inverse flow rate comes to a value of 0.242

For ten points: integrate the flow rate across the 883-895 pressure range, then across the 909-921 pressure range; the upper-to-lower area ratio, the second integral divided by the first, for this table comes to 1.24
